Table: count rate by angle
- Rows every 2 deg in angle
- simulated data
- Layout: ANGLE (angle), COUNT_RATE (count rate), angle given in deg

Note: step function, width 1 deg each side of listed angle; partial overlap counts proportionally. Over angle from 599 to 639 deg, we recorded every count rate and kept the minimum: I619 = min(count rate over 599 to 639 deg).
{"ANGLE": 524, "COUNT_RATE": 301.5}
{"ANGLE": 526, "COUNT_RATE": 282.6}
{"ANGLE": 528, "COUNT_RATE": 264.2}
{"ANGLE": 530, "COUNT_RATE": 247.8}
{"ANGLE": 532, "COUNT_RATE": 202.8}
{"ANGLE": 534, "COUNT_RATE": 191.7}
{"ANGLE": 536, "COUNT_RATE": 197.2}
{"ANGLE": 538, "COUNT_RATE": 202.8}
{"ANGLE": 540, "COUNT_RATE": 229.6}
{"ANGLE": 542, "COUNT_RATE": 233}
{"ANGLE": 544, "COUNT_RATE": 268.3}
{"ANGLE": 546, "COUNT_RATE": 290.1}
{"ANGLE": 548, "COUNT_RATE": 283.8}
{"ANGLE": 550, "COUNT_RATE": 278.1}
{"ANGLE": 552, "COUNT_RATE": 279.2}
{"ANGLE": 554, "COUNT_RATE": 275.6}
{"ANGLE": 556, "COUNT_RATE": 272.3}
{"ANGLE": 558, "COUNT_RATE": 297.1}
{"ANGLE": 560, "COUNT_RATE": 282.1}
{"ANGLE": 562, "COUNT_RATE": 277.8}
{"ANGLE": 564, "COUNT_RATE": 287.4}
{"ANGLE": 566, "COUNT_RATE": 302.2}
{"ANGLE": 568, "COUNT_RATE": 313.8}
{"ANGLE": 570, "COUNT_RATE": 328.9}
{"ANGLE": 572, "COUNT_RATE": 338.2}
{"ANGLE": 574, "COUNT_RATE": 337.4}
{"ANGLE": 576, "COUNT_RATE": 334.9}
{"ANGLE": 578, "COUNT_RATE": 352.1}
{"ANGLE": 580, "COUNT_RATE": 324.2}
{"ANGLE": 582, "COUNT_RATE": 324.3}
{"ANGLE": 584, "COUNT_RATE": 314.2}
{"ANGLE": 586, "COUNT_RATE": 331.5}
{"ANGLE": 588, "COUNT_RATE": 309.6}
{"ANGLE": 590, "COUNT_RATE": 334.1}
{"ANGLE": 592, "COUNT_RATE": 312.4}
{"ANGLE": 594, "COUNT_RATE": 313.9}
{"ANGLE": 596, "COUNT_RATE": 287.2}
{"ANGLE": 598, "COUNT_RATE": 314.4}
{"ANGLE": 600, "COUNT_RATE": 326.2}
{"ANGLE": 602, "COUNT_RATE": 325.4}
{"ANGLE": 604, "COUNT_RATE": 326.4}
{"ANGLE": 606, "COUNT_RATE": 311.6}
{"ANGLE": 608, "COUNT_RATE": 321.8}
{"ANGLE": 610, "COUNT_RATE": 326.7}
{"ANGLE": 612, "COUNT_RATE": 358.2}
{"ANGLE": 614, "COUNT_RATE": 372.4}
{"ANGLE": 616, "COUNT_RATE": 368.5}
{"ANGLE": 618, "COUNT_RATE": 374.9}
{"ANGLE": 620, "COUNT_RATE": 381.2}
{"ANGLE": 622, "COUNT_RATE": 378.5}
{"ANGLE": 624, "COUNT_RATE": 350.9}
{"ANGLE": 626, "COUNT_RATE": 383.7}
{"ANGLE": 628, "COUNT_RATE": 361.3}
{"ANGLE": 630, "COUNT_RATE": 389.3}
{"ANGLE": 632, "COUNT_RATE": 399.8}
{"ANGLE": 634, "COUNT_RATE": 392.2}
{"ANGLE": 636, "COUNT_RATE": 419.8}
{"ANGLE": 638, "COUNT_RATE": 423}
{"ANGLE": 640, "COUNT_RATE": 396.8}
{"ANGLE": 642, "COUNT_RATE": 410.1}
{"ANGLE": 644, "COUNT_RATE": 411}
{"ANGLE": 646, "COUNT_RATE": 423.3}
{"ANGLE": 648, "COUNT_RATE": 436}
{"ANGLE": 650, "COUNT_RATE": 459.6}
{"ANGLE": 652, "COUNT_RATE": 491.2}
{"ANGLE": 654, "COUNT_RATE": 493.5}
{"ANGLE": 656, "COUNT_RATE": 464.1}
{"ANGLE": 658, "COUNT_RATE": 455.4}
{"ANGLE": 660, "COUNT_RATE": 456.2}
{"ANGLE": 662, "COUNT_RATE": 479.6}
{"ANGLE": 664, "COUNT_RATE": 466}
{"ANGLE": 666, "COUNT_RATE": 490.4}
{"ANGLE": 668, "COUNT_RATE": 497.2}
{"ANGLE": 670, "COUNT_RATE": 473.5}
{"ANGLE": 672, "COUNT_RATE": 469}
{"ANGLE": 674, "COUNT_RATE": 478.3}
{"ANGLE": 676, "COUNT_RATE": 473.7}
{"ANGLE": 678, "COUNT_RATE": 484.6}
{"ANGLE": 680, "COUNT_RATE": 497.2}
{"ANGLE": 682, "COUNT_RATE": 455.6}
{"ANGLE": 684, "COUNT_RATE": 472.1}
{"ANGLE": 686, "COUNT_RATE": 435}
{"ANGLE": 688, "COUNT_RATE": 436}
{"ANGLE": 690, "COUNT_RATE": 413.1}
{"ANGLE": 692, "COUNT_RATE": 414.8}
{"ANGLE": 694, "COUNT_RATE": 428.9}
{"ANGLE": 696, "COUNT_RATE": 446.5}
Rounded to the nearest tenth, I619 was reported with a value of 311.6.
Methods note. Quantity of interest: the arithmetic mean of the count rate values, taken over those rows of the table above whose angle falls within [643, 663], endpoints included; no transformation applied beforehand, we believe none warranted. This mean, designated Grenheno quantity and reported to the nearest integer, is 457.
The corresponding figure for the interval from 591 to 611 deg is 317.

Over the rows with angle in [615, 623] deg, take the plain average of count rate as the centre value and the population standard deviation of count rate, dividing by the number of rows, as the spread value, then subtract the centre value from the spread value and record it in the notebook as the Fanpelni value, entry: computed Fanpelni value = -371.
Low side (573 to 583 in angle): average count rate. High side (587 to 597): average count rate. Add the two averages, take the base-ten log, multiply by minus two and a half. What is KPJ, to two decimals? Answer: -7.03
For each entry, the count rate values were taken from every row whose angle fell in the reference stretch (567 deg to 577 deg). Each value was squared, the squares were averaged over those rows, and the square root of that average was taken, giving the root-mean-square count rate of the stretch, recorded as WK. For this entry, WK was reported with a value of 331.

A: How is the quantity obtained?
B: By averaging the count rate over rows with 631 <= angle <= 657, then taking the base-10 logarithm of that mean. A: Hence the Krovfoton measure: 2.64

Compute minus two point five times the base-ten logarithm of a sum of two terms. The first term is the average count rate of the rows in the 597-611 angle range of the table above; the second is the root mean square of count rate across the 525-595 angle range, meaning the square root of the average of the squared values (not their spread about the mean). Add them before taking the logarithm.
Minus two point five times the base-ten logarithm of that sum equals -6.97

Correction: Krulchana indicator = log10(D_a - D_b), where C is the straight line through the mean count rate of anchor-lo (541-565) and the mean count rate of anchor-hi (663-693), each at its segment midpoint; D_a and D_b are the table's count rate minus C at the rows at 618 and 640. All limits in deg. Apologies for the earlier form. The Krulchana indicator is 1.04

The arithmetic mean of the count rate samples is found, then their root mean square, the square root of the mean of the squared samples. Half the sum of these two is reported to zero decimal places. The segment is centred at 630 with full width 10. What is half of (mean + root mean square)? 385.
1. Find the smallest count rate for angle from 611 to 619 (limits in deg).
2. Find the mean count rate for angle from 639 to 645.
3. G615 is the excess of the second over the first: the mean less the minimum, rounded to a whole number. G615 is 48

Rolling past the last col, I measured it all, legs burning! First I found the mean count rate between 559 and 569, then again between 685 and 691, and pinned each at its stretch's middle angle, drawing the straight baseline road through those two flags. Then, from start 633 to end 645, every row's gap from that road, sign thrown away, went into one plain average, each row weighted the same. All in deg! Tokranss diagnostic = 34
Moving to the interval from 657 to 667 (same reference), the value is 70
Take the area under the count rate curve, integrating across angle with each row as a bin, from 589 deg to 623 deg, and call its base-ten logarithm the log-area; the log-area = 4.06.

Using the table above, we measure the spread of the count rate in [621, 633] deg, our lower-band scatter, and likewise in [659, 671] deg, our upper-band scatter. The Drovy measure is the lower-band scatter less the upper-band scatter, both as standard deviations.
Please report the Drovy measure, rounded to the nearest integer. 3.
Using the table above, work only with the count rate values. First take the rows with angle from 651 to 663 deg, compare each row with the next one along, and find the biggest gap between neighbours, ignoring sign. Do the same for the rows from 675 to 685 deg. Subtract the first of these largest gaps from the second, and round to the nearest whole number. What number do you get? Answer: 12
